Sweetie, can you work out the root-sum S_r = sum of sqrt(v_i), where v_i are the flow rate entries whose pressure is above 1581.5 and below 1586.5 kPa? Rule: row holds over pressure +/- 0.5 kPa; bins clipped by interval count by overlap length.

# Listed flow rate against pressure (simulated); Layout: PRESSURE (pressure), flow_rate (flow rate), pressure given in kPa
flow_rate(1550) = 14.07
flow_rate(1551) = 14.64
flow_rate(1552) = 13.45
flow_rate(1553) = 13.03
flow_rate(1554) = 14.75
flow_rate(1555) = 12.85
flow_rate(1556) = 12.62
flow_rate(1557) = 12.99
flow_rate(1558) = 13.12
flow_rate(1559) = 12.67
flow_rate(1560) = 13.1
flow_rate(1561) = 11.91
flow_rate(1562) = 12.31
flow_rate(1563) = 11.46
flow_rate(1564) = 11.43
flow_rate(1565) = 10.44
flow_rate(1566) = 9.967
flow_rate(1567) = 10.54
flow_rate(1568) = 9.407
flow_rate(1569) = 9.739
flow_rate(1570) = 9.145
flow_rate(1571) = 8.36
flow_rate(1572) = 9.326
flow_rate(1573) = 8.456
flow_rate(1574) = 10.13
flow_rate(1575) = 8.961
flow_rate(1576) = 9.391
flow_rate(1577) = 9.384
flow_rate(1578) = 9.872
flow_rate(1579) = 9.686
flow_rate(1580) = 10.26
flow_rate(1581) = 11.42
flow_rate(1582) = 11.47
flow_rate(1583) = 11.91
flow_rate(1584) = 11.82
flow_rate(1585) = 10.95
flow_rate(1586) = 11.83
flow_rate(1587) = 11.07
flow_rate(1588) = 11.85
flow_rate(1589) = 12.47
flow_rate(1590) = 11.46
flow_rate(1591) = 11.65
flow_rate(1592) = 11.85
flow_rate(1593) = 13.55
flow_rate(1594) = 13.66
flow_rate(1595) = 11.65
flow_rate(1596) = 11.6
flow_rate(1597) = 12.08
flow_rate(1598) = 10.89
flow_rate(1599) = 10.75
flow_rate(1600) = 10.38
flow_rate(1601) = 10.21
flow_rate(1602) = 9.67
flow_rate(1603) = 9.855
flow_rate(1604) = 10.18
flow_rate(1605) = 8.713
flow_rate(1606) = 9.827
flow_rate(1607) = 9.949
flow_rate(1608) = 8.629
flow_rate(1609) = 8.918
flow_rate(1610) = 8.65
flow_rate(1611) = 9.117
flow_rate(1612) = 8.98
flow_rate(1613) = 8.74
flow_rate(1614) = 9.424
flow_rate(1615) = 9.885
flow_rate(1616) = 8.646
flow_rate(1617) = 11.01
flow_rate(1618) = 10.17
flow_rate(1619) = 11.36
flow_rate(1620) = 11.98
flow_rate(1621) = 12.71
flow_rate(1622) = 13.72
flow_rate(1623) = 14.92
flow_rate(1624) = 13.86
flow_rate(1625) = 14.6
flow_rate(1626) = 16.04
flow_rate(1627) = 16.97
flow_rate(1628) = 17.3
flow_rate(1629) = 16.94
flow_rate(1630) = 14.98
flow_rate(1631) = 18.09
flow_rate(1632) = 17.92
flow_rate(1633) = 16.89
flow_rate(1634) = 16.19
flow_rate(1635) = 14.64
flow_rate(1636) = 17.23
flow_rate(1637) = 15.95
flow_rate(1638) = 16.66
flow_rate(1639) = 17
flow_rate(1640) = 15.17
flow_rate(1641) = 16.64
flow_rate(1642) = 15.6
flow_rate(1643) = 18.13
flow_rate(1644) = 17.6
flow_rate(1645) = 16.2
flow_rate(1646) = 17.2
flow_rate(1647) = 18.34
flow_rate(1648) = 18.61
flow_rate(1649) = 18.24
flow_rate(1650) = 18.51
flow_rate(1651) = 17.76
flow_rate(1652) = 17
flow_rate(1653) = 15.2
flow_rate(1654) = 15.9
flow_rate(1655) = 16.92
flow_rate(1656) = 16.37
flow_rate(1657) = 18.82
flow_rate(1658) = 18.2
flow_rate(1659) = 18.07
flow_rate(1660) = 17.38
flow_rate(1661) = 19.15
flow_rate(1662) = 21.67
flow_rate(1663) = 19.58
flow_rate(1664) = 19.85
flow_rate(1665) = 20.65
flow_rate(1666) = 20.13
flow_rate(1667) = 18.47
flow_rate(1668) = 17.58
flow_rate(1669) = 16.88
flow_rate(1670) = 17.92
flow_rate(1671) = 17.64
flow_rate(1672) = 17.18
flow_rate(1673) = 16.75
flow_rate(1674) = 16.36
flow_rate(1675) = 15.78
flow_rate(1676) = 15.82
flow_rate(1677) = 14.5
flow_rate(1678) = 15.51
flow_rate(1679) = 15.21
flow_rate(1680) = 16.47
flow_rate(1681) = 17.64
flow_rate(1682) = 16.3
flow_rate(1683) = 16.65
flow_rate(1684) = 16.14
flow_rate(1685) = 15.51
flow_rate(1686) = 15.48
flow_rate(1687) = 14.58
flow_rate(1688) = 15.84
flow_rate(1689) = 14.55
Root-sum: 17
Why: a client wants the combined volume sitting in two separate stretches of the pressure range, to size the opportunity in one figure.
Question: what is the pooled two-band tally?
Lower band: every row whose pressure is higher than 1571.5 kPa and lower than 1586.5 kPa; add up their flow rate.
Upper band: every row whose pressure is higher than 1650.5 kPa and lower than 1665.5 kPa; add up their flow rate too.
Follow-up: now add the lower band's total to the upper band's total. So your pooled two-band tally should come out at 427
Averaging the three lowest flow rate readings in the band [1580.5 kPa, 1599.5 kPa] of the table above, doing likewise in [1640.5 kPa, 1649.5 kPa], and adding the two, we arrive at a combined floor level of 27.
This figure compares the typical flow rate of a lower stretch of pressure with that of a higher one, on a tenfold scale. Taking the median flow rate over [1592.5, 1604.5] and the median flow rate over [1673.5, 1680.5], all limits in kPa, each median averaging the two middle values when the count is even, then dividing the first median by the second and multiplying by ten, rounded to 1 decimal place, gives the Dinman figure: 6.9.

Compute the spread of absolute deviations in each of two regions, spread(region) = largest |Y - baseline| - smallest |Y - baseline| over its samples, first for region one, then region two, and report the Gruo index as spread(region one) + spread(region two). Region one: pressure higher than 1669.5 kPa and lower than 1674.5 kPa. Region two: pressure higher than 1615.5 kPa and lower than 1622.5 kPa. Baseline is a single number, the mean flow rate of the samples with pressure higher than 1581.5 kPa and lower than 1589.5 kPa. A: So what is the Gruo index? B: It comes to 4.3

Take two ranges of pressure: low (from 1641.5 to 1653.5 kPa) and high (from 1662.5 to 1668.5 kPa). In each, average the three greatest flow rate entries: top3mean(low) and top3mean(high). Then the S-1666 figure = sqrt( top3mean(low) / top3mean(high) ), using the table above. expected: 0.96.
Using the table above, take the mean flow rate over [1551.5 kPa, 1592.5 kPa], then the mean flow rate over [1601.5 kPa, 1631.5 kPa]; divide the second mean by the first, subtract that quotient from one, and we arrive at -0.1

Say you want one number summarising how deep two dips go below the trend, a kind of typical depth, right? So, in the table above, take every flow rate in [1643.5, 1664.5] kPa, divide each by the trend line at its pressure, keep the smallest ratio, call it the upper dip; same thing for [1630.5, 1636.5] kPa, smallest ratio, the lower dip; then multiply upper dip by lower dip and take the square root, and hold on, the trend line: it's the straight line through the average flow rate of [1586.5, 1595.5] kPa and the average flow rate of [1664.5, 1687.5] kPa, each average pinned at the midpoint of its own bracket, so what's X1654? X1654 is 0.99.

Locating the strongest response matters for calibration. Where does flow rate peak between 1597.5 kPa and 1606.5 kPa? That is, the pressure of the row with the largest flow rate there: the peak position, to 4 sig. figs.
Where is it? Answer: 1598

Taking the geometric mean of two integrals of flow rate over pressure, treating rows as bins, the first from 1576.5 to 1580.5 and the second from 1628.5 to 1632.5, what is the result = 52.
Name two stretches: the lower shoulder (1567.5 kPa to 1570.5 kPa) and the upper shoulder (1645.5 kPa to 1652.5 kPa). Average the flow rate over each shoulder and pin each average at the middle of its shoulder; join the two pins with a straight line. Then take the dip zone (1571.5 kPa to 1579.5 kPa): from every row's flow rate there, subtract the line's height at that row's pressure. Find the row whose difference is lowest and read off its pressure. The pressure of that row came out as 1573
